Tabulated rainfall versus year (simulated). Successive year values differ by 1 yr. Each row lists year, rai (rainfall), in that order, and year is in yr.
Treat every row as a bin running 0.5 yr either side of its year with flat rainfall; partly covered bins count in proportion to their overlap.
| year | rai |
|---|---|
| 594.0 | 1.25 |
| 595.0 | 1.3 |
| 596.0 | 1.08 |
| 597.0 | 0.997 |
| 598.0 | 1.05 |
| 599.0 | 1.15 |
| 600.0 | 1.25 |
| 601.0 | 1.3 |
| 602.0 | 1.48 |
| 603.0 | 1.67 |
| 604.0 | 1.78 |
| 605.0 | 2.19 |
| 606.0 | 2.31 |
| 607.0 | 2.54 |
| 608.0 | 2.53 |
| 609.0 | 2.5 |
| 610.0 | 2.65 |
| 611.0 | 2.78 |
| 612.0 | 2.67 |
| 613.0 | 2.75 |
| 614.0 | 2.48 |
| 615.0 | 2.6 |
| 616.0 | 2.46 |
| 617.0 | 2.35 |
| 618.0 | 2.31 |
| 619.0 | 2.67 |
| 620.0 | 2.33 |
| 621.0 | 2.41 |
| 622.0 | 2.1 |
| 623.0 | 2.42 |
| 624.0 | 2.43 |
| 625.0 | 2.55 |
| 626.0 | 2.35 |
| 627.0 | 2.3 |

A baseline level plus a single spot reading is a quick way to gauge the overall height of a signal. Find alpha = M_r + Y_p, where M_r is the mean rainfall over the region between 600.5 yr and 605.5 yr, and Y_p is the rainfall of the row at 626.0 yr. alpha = 4.03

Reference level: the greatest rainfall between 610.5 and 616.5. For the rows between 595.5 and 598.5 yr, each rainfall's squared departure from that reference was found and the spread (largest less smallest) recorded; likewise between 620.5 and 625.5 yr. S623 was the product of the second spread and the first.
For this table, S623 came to 0.12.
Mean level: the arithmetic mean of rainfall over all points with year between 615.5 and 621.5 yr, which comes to 2.42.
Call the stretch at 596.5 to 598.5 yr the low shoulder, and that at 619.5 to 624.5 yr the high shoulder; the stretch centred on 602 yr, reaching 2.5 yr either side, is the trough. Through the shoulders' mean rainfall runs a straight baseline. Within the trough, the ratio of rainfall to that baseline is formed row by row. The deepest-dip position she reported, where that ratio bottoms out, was 601.0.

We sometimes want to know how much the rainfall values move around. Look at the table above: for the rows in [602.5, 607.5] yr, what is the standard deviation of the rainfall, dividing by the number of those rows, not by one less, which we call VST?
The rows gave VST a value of 0.33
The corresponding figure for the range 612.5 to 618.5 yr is 0.15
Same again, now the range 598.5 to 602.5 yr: 0.12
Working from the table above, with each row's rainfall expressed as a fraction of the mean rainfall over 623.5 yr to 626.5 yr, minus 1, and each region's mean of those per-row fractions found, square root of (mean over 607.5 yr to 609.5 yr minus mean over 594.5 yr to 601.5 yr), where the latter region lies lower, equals 0.74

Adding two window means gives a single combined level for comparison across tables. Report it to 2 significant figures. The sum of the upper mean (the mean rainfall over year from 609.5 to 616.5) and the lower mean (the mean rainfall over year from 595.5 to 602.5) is 3.8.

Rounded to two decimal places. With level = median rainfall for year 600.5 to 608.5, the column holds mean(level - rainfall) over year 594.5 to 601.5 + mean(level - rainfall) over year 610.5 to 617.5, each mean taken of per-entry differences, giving 0.22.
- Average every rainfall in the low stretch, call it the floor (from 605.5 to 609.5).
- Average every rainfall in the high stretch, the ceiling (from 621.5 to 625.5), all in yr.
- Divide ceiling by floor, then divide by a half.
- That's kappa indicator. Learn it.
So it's 1.9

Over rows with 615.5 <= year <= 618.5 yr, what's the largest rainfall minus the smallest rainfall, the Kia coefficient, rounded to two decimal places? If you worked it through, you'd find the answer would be 0.15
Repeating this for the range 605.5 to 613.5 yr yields 0.47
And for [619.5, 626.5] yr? 0.45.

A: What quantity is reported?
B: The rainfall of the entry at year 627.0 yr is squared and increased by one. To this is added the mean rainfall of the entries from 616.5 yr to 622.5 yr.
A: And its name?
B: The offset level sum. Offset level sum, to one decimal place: 8.7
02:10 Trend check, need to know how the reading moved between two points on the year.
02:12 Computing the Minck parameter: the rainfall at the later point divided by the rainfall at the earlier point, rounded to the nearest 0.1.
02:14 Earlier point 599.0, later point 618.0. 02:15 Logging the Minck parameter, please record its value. 2.0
